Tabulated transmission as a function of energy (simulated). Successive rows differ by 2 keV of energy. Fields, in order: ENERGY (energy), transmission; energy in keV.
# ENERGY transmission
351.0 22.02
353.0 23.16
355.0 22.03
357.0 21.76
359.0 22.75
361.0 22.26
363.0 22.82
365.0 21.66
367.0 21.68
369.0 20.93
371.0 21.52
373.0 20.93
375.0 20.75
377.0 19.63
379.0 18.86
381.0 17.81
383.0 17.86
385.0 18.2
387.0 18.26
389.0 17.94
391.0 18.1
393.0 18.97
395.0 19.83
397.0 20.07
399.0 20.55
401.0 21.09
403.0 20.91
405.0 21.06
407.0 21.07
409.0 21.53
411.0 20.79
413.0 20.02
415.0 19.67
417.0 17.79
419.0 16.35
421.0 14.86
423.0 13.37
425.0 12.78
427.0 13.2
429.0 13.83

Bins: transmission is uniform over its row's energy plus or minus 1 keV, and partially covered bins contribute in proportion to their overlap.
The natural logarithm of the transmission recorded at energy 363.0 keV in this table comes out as 3.13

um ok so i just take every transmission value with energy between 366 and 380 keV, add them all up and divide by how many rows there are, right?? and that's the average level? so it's 20.6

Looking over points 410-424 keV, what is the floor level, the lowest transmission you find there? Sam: 13.37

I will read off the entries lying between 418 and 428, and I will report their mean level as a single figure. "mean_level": 14.1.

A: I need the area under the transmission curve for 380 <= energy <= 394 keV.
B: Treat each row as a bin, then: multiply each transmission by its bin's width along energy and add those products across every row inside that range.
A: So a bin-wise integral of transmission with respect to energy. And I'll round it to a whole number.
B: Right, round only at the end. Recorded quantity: 254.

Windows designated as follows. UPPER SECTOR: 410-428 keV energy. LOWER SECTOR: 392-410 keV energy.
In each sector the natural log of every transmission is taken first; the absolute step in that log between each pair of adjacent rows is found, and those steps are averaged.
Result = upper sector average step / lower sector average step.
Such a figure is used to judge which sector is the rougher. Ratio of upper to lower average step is 3.6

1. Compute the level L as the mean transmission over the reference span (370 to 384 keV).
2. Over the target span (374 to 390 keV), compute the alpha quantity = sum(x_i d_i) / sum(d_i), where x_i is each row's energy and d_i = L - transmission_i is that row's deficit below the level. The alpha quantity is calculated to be 385.7 keV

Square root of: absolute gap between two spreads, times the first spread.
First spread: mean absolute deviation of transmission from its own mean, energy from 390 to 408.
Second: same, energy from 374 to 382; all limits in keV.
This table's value 0.28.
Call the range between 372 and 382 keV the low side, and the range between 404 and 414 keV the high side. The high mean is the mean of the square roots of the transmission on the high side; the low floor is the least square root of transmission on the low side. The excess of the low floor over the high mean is -0.35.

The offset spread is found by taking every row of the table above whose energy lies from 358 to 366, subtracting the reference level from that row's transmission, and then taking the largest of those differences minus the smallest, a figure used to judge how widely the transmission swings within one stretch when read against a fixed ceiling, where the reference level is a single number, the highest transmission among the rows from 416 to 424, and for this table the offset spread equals 1.2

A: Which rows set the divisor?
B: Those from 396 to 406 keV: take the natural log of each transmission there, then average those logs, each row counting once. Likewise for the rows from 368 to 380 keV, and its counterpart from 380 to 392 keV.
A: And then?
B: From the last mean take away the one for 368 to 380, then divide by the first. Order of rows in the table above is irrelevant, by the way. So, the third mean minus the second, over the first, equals -0.041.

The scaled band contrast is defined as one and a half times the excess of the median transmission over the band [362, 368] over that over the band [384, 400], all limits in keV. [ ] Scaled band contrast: 4.60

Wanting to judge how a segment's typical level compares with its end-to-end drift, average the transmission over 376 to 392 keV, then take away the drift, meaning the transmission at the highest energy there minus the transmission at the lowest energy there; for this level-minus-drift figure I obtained 20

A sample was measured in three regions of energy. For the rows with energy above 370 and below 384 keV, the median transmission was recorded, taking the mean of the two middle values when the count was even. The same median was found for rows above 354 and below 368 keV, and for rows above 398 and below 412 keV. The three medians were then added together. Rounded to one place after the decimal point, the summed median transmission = 62.7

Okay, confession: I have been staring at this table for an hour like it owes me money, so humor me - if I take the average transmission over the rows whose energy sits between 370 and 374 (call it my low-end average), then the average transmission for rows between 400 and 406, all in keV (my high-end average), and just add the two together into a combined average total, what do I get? 42.2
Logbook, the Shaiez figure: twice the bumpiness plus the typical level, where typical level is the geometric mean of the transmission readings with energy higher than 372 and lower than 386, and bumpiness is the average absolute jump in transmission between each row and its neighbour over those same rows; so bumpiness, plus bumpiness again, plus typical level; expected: 20.3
